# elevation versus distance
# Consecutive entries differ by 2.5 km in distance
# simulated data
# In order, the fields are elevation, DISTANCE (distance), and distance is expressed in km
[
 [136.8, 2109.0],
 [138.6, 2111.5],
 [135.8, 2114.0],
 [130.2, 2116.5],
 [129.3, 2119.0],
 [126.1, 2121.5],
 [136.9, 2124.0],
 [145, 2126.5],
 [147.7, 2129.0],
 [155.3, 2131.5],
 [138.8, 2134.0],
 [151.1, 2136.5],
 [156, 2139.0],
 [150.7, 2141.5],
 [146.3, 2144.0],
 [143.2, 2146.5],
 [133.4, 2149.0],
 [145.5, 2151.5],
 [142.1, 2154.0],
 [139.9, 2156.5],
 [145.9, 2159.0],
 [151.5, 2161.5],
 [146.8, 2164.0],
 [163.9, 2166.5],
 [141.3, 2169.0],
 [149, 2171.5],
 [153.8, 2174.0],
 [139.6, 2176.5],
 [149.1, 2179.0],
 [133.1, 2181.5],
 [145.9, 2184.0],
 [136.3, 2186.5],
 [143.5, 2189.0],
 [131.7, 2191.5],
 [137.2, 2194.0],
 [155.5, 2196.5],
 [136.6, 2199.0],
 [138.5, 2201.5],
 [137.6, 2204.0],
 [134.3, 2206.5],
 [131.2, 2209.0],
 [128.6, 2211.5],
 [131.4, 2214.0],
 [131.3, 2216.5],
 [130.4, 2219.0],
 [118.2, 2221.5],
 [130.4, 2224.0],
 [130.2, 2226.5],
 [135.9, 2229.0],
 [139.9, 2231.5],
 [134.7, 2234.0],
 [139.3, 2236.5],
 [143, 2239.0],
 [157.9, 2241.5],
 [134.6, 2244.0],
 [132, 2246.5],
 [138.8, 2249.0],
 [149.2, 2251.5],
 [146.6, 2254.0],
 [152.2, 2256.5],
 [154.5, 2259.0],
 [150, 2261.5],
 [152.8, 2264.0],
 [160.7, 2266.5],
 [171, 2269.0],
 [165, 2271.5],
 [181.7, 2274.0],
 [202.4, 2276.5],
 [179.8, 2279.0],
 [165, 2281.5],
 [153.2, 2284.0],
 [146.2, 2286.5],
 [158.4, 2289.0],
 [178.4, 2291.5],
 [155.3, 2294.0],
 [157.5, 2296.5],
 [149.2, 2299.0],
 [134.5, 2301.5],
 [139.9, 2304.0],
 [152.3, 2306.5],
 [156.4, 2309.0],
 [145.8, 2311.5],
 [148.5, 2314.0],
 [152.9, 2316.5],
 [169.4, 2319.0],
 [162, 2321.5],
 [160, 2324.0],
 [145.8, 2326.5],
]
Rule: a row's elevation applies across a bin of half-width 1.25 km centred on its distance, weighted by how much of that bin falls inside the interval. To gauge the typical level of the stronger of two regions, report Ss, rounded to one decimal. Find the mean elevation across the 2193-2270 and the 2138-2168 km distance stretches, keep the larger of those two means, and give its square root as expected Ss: 12.1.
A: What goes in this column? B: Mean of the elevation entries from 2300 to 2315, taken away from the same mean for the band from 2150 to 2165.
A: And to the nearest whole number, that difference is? -1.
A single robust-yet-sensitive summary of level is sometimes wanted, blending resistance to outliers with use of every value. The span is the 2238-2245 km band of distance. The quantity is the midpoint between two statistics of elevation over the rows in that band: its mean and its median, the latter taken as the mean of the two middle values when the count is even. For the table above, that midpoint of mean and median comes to 144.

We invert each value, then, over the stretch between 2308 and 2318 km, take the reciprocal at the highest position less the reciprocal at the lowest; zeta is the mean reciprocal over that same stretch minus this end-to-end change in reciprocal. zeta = 0.0065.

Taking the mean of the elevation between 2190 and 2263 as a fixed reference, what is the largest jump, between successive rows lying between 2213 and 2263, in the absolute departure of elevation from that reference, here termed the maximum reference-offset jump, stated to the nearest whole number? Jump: 16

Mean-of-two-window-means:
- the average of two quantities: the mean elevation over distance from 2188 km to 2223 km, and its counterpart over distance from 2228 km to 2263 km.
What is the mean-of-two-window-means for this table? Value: 139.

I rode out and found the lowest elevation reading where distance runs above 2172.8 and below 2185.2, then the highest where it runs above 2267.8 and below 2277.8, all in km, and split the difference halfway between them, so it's 168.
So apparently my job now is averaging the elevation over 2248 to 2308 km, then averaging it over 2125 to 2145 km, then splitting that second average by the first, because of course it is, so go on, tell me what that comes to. 0.94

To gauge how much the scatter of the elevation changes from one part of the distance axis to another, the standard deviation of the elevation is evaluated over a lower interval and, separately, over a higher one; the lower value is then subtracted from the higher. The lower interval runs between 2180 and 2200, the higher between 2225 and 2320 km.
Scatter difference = 8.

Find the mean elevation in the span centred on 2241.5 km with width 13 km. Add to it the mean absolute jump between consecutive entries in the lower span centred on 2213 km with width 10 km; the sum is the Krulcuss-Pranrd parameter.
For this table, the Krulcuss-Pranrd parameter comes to 143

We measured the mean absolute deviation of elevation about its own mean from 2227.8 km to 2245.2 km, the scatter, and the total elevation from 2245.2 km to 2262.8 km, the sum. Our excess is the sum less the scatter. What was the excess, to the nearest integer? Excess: 1018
